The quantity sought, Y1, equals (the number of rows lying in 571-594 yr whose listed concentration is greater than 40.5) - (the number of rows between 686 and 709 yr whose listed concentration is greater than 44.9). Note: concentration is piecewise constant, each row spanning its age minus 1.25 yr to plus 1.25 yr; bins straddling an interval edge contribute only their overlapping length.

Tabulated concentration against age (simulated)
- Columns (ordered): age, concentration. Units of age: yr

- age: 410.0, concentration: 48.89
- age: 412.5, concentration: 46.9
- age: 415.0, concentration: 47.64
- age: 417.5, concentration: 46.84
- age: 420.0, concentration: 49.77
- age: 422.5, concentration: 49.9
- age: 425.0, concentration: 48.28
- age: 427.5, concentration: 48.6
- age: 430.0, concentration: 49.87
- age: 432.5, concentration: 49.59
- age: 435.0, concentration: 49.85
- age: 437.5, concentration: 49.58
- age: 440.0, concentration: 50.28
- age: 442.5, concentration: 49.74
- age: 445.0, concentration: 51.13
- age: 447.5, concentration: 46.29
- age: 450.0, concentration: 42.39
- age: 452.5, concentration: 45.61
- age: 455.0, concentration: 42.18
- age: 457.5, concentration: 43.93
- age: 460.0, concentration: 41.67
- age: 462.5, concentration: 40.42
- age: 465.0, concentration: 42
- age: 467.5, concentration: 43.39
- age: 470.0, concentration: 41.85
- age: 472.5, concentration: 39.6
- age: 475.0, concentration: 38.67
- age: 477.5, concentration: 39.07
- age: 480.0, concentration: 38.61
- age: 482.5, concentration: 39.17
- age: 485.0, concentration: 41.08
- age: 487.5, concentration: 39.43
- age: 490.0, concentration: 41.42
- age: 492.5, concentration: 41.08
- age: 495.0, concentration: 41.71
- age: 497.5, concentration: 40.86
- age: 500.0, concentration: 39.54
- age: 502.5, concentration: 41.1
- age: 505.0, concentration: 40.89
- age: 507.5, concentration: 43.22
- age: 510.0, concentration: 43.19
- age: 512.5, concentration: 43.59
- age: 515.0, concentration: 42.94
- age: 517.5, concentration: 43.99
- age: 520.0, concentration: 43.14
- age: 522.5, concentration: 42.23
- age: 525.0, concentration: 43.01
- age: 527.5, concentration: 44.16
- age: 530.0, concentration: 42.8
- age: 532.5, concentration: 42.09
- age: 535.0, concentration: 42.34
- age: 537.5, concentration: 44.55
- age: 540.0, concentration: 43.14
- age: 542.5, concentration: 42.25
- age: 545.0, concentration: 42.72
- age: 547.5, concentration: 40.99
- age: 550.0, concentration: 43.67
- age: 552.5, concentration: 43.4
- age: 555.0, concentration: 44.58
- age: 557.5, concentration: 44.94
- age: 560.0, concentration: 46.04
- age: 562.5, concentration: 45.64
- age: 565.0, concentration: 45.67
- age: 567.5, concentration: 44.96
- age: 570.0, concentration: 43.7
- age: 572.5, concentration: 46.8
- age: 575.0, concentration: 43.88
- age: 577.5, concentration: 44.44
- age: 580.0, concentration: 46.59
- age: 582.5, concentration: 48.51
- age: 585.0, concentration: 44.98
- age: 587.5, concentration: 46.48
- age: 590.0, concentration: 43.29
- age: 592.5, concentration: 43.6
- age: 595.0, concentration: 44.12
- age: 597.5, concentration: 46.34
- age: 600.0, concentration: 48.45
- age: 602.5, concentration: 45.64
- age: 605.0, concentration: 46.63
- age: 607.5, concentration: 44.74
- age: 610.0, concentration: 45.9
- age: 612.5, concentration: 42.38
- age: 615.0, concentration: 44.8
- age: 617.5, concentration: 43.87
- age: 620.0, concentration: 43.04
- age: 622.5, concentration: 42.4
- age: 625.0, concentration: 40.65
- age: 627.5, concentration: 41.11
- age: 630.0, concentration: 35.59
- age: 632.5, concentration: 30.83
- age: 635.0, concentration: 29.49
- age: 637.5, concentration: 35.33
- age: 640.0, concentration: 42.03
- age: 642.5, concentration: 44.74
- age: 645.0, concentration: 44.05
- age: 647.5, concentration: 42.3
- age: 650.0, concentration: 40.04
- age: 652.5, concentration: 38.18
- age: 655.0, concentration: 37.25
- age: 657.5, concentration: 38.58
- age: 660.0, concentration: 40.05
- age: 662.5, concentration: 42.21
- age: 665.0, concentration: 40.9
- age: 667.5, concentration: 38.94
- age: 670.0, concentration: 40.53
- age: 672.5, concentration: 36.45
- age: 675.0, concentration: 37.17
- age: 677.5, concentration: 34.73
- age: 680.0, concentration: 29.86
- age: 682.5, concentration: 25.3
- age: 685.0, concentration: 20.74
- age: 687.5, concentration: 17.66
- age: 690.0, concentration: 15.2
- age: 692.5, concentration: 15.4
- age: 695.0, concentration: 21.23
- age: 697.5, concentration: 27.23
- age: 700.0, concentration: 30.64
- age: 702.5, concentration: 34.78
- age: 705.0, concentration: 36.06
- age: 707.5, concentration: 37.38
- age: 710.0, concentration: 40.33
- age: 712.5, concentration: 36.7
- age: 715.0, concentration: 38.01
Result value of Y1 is 9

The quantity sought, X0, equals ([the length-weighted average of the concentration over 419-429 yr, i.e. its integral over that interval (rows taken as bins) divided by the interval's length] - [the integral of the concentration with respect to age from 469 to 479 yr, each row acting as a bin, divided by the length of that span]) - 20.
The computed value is -11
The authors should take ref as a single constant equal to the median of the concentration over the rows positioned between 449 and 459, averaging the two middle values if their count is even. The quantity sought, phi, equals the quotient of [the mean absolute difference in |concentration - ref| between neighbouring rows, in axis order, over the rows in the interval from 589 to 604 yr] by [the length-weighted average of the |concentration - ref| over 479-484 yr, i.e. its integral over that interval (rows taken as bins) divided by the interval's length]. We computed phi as 0.38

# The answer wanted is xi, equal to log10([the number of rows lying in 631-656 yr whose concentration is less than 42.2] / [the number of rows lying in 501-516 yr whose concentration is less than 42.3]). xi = 0.5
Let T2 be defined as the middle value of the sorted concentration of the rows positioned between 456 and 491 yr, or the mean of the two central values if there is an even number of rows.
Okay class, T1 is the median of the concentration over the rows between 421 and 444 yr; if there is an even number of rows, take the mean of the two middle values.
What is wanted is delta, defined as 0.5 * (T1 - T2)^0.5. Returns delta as 1.5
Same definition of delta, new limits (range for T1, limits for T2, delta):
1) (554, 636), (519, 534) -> 0.7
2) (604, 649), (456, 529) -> 0.4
